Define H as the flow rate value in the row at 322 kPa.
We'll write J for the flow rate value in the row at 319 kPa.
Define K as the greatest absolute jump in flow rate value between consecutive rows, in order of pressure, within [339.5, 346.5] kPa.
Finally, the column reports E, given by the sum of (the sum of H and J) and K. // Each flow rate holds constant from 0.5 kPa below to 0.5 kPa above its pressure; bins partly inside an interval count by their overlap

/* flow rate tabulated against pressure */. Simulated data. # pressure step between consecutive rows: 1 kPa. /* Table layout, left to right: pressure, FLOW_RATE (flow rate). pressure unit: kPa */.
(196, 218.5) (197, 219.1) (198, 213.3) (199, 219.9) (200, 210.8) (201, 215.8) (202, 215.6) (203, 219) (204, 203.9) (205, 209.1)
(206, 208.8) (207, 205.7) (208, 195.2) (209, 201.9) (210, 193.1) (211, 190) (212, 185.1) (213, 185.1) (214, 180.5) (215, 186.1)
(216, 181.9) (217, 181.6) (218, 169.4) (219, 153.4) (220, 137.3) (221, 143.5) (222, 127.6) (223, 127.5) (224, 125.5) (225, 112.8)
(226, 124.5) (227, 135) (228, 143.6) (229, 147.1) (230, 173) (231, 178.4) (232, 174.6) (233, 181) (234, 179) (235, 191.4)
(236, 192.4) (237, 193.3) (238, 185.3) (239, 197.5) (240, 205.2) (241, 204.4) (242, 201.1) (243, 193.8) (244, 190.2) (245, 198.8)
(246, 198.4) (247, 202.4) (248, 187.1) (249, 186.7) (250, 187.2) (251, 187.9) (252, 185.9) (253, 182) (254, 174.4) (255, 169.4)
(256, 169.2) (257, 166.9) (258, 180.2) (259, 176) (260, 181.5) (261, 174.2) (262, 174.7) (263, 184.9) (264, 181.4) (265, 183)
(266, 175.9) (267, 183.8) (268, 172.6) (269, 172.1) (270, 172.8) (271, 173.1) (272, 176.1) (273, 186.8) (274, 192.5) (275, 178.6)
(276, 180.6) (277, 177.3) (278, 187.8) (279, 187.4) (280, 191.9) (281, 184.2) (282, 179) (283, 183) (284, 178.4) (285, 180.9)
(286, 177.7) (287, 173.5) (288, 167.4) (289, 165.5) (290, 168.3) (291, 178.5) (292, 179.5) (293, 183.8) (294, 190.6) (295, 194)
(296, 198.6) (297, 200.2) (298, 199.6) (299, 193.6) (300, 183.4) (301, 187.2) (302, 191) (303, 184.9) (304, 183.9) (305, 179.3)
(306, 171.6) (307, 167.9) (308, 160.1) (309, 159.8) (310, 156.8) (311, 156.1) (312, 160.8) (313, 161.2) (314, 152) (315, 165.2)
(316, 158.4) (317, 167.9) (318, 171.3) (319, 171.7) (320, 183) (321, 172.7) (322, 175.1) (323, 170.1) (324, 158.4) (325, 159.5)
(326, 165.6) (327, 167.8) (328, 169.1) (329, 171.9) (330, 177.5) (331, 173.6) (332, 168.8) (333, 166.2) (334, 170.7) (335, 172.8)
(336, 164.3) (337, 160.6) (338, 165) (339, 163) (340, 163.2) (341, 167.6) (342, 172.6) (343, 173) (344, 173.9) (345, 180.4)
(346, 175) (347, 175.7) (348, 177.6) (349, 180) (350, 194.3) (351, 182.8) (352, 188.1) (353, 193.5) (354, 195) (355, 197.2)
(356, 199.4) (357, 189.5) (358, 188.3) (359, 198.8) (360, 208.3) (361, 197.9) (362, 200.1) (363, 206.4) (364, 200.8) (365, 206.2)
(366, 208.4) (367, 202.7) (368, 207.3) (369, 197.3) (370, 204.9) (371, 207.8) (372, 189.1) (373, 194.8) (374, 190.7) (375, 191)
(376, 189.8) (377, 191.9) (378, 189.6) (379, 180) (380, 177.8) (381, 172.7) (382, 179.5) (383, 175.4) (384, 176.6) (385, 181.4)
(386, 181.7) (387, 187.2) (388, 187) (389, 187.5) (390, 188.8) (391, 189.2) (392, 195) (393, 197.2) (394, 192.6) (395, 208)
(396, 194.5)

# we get 353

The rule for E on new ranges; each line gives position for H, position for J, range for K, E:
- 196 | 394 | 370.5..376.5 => 430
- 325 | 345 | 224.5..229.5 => 352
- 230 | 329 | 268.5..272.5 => 348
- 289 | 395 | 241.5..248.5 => 389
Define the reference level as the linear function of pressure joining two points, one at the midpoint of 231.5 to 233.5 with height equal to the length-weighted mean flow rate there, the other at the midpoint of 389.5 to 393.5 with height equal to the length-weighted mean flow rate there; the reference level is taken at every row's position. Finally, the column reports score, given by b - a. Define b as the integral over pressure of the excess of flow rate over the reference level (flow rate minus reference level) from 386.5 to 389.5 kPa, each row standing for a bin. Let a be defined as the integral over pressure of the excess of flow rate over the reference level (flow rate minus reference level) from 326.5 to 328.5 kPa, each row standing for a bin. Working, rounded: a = -36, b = -15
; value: 21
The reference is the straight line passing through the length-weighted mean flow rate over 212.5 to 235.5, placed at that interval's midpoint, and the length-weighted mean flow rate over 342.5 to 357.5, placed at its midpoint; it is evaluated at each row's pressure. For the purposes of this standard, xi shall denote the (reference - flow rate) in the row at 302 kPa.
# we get -16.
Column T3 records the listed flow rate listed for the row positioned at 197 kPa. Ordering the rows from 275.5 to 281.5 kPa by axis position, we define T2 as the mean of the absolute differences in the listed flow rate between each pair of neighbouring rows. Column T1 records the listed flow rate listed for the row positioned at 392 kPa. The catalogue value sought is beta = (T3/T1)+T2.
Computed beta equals 6.4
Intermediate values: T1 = 195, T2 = 5.28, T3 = 219.1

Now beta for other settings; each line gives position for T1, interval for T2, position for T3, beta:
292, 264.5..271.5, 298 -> 5.7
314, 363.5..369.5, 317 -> 6.7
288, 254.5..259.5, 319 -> 6.0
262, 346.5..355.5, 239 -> 6.7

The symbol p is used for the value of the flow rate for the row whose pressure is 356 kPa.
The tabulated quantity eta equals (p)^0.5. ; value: 14.1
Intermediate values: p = 199.4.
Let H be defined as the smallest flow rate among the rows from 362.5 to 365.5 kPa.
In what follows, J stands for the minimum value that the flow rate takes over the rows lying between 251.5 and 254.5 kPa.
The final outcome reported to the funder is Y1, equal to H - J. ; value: 26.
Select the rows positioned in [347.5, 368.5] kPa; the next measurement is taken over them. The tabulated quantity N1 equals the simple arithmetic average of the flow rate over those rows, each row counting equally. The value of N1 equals 196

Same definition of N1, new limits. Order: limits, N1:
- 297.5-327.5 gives 171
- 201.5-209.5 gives 207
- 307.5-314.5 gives 158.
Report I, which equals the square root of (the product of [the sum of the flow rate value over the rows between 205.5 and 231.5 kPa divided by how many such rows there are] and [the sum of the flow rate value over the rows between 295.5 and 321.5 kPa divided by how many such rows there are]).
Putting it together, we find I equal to 170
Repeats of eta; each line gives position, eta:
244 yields 13.8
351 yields 13.5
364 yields 14.2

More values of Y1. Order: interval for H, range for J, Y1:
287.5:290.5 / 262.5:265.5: -16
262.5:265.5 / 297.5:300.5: -2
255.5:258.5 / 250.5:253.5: -15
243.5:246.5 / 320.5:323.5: 20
